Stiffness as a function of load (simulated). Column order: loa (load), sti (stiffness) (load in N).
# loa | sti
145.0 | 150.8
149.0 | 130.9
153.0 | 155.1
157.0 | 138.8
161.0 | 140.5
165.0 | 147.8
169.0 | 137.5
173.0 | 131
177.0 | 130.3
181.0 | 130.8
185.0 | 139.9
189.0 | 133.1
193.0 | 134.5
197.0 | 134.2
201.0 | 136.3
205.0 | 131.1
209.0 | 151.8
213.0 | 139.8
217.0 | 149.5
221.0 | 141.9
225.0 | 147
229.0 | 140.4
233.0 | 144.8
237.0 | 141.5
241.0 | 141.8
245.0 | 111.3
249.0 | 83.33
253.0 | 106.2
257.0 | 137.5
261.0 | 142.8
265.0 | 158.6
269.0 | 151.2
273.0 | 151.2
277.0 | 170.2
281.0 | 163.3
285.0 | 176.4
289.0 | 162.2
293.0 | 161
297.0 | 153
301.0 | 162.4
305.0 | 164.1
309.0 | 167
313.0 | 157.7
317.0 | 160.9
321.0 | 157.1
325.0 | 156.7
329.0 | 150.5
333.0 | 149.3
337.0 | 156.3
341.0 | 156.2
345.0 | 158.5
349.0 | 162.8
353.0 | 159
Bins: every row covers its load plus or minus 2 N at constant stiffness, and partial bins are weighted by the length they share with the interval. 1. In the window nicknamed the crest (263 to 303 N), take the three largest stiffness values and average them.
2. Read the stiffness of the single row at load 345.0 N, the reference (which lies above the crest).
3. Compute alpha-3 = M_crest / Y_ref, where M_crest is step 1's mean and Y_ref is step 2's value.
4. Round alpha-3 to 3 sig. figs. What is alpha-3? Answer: 1.07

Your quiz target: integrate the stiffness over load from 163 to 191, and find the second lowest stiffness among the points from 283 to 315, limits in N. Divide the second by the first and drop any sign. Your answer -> 0.041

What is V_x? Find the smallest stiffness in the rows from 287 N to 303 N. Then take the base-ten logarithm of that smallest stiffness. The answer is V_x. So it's 2.18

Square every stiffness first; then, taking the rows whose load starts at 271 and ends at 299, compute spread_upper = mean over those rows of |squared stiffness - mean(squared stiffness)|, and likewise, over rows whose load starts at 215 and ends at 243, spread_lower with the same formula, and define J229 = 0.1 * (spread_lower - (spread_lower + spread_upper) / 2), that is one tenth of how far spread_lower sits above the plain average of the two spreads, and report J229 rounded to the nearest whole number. -65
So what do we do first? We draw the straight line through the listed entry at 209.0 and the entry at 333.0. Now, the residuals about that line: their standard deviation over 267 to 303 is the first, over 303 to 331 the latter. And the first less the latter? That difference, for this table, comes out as 3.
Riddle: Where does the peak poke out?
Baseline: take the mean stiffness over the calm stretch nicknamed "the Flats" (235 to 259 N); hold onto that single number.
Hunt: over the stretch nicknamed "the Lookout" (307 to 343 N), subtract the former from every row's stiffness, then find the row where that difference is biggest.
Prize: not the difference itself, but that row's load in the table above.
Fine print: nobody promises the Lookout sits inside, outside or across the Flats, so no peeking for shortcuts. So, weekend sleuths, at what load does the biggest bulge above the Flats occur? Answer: 309.0 N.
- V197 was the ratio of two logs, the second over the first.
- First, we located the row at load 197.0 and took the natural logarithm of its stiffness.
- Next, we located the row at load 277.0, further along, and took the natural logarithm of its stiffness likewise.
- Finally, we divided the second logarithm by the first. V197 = 1.05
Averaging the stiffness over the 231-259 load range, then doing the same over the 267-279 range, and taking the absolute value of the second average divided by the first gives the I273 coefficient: 1.27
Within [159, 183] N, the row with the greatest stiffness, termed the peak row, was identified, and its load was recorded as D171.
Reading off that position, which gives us 165.0 N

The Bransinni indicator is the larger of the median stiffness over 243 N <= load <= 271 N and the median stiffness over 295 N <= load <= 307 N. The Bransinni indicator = 162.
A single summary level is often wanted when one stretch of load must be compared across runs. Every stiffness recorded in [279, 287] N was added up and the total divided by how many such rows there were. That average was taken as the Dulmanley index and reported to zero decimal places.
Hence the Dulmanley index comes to 170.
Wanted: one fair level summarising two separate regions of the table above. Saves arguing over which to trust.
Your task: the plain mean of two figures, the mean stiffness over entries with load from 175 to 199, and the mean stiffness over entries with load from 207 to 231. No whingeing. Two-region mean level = 139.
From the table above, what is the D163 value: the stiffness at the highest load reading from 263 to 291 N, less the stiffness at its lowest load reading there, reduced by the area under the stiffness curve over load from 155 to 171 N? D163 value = -2255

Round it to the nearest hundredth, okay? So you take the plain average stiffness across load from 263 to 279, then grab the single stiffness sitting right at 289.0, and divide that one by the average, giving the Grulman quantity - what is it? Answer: 1.03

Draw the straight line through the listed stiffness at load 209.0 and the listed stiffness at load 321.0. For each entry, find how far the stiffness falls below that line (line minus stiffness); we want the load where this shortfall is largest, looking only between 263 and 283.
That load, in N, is 273.0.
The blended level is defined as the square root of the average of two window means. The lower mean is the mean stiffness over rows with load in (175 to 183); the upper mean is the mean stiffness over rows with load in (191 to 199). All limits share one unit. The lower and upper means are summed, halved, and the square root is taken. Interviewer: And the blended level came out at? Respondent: 11.5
